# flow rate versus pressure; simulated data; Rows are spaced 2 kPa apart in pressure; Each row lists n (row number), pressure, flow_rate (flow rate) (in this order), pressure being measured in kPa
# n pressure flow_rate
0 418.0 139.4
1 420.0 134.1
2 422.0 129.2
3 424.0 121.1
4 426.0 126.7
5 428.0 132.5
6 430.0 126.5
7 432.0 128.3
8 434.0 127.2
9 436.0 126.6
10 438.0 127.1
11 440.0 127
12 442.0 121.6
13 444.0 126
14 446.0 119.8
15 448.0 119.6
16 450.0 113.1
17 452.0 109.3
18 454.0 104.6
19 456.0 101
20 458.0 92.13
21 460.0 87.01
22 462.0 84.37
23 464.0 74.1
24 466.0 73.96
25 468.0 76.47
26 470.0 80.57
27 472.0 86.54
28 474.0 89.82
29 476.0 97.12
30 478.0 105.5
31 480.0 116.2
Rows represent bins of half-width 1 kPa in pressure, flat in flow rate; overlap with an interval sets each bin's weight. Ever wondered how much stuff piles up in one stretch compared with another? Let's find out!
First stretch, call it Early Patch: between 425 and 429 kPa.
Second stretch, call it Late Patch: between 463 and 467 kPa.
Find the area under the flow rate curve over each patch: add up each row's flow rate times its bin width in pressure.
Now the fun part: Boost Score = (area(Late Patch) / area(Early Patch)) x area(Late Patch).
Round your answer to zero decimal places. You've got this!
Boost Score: 169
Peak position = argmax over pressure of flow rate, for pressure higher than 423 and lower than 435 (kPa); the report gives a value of 428.0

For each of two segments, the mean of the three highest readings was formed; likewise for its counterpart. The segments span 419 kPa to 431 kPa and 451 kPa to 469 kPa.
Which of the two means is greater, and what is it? 132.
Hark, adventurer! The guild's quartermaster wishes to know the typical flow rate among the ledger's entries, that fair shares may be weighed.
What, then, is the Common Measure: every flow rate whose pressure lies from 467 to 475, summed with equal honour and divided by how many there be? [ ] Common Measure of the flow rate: 83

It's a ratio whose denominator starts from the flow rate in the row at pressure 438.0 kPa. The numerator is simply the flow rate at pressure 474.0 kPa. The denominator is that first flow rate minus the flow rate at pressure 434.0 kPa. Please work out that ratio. -898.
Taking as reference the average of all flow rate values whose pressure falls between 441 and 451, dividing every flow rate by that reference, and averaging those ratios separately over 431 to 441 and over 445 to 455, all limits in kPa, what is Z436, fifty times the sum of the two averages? 100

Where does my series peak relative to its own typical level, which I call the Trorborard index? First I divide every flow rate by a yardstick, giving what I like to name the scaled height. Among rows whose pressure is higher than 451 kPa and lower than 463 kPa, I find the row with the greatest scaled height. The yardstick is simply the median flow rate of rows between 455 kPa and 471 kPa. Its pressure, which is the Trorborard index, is 452.0 kPa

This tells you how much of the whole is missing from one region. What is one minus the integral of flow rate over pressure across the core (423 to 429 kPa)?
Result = -760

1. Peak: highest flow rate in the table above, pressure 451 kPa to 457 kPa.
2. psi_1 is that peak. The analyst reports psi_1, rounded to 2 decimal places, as 109.30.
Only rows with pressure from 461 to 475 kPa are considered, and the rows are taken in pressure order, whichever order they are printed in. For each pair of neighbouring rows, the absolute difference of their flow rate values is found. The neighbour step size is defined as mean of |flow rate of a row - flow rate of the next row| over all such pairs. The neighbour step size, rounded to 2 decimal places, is 4.38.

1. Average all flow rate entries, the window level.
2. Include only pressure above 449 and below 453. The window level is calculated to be 111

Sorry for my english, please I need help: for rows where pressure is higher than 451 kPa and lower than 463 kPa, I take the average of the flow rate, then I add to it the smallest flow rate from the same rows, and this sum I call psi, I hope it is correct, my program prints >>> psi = 181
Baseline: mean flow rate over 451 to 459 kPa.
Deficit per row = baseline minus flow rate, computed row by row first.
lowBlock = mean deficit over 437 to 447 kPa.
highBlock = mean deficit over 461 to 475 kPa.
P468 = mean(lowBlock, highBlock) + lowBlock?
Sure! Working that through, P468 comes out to -23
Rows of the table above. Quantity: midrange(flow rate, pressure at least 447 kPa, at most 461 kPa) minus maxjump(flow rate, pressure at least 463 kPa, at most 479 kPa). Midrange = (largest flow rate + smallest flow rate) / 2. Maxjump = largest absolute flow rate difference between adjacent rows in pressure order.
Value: 95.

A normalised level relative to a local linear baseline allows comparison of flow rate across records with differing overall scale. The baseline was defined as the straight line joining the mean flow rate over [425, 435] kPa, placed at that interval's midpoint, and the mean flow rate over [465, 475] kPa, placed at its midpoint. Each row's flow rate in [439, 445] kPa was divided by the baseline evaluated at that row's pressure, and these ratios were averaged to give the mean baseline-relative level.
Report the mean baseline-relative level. 1.09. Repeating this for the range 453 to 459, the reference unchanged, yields 1.01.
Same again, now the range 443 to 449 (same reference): 1.11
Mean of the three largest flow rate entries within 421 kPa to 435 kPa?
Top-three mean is 130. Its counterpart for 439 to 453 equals 125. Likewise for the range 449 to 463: 109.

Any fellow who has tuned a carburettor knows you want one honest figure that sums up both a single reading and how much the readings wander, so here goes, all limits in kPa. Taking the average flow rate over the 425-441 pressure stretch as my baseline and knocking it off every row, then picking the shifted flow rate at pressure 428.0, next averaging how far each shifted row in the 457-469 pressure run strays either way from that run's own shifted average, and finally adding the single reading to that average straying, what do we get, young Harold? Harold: 11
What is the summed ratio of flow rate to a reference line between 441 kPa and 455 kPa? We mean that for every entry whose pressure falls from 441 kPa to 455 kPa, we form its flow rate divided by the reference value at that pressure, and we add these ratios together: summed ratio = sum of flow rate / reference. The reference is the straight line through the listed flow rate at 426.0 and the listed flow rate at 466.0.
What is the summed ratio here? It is 8.3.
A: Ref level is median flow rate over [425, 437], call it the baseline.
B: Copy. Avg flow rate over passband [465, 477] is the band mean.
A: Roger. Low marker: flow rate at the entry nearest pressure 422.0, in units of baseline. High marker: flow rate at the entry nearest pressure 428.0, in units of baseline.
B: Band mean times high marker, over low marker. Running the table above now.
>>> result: 86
